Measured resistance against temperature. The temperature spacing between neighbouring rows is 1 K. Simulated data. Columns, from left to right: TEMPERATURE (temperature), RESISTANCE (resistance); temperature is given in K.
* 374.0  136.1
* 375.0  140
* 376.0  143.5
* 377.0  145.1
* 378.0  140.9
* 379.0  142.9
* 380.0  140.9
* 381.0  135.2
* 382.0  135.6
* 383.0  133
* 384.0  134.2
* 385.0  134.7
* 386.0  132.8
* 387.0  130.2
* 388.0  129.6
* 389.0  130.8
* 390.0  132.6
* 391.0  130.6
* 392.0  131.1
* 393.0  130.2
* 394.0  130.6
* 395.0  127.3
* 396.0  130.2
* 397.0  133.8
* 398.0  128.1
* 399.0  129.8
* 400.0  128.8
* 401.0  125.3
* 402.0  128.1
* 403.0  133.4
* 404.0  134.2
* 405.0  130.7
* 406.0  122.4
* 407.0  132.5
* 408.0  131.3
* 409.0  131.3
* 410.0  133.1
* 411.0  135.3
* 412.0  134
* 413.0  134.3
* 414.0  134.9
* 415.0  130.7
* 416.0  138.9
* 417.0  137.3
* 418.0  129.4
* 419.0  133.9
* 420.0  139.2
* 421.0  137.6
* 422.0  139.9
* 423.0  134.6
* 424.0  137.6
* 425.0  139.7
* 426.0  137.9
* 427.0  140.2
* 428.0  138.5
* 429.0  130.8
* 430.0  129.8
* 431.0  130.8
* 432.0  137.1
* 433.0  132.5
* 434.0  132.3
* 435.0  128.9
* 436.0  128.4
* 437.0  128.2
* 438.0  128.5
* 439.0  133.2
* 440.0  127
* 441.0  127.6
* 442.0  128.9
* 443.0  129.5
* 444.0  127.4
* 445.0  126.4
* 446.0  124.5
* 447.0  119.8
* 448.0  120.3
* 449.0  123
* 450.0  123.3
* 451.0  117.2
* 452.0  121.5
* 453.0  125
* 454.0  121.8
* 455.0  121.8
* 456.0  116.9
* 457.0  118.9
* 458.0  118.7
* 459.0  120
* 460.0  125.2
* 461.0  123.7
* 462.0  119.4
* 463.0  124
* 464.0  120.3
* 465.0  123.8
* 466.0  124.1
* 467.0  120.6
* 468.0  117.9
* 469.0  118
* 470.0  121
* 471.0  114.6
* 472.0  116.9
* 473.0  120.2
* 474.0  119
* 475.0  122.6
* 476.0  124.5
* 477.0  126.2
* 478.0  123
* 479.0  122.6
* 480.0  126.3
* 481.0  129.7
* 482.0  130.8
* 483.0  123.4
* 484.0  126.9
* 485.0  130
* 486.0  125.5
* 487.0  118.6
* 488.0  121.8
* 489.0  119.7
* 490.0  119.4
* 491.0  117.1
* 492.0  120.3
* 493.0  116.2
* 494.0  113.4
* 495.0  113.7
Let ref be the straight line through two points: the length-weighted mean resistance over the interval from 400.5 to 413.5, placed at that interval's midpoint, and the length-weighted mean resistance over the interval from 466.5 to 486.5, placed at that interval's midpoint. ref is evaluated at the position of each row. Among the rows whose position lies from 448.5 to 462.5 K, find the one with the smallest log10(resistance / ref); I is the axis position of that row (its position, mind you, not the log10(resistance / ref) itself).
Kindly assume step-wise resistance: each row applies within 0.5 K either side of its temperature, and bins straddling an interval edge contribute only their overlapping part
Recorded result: 451.0 K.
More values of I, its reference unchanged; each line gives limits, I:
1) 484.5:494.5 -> 494.0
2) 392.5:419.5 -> 406.0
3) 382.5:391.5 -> 388.0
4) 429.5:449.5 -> 447.0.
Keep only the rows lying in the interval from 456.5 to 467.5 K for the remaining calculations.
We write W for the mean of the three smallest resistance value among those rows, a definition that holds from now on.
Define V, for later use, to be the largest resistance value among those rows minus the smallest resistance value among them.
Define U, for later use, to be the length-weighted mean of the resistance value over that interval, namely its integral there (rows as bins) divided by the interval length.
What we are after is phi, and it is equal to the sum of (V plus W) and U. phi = 247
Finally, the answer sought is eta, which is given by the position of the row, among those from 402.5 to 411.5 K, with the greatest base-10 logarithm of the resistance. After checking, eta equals 411.0 K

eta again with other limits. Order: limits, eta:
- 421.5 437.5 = 427.0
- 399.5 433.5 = 427.0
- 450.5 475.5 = 460.0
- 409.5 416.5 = 416.0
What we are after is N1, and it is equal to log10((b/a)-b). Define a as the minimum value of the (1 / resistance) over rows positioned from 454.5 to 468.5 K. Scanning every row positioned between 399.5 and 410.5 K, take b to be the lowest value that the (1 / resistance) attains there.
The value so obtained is -0.03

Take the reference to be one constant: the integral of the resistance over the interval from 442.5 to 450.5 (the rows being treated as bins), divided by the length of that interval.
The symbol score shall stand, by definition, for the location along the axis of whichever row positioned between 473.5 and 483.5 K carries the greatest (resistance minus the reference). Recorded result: 482.0 K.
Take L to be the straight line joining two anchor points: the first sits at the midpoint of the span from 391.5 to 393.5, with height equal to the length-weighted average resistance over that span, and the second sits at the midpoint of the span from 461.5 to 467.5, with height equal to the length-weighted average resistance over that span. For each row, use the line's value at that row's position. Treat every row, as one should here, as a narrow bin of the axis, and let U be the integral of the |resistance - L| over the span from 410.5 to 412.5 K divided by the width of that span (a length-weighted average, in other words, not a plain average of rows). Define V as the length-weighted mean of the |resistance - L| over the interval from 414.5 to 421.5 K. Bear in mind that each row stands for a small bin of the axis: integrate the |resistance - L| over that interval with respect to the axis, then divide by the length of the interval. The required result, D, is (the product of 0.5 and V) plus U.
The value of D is 10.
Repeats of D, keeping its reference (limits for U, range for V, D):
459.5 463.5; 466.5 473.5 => 4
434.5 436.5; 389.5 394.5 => 3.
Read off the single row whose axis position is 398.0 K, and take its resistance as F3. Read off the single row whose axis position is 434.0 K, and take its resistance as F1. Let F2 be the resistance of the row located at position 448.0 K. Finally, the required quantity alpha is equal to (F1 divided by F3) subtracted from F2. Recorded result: 119.3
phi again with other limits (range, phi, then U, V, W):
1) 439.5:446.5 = 258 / 127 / 5.0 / 126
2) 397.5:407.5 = 266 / 129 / 11.8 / 125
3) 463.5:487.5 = 255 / 123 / 16.2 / 116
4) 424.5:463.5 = 268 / 127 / 23.3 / 118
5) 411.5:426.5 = 278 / 136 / 10.5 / 131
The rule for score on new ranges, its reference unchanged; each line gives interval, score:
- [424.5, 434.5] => 427.0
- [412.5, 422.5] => 422.0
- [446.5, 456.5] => 453.0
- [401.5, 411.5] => 411.0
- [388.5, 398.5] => 397.0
